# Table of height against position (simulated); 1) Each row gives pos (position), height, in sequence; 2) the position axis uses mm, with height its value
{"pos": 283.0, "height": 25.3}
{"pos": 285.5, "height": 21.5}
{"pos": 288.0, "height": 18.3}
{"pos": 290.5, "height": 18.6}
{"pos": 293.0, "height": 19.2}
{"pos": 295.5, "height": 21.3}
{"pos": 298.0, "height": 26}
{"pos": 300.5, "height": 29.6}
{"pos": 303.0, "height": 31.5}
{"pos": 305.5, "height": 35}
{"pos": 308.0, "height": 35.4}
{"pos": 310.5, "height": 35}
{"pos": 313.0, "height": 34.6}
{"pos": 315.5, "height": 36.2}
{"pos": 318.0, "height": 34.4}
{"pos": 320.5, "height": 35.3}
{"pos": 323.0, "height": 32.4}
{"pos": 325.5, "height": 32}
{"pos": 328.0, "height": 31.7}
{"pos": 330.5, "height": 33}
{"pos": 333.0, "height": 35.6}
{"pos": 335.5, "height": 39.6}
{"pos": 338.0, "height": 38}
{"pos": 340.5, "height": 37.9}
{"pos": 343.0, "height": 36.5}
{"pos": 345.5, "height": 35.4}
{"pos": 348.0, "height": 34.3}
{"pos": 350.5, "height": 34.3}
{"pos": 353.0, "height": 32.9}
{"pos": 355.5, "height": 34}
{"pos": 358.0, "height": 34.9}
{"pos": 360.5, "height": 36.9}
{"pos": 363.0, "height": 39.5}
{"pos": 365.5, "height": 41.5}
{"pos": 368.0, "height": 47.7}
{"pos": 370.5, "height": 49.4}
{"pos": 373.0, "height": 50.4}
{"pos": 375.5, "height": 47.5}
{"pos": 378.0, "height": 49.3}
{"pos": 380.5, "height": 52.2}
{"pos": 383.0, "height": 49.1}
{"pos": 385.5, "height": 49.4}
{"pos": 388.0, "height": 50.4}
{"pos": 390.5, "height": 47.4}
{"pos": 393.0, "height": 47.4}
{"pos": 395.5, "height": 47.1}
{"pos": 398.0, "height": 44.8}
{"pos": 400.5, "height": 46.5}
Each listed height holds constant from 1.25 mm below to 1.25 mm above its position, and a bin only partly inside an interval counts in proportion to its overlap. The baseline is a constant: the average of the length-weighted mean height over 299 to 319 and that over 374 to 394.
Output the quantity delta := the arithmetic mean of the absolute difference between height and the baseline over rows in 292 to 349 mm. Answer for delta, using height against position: 8.5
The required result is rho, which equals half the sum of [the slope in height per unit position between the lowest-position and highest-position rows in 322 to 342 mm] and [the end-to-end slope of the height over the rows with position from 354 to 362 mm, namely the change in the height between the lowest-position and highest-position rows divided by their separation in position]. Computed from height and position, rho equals 0.45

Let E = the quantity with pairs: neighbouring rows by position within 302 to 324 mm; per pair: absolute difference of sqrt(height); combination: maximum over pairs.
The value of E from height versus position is 0.30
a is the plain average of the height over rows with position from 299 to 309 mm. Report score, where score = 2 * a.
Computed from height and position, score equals 66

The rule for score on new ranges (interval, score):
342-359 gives 69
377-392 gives 99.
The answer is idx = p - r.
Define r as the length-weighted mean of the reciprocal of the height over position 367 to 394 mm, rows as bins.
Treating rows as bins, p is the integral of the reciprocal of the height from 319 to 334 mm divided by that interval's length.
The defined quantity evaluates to 0.010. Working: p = 0.030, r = 0.020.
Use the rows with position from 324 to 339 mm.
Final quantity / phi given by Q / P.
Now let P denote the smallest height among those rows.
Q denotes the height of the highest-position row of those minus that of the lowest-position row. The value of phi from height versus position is 0.19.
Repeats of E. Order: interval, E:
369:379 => 0.21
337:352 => 0.11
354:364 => 0.21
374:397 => 0.22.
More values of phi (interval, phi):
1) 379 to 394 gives -0.10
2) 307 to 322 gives 0.00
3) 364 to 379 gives 0.19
